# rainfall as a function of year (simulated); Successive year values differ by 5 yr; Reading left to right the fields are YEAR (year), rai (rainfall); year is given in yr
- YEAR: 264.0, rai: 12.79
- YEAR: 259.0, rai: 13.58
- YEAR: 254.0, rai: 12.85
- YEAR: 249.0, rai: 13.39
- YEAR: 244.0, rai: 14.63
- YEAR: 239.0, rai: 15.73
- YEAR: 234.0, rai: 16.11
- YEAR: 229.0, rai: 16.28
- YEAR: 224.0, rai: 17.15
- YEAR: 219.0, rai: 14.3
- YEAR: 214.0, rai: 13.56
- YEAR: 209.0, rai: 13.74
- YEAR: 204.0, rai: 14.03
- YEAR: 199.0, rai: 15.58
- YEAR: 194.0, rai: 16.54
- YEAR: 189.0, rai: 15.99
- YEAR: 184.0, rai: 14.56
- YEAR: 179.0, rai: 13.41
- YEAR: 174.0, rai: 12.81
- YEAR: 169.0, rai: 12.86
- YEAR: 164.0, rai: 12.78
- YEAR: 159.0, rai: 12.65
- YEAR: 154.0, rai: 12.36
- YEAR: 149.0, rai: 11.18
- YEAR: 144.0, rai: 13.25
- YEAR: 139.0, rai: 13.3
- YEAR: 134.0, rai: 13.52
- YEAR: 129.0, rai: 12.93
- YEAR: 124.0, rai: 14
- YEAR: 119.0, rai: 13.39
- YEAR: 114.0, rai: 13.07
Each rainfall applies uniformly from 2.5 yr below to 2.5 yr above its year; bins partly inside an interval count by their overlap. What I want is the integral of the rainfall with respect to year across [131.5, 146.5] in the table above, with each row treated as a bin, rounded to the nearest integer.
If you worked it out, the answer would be 200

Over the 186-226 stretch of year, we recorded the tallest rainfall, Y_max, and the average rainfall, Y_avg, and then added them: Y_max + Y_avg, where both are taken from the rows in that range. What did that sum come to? 32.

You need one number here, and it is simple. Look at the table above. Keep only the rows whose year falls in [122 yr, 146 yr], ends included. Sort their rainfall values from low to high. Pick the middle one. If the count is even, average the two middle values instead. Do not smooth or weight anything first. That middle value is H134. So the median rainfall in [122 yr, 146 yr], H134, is 13.3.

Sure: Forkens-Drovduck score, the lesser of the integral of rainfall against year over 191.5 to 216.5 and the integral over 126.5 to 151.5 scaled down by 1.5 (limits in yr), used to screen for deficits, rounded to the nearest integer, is 214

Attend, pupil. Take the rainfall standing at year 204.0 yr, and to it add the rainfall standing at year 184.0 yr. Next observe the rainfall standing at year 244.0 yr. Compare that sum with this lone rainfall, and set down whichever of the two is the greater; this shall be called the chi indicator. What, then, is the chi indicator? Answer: 28.6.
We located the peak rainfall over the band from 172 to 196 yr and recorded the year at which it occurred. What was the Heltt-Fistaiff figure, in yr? 194.0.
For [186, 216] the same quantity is 194.0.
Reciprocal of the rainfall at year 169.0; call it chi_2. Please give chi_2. 0.078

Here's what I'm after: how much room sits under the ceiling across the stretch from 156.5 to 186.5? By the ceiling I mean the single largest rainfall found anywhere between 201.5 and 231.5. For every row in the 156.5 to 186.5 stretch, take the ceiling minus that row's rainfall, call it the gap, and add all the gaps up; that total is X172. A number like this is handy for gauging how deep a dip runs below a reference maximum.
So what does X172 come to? 23.8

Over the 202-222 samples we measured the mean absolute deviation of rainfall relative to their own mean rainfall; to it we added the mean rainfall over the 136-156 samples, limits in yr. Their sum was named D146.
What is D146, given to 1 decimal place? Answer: 12.8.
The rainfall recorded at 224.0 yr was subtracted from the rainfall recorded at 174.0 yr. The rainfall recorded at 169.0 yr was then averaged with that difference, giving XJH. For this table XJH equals 4.3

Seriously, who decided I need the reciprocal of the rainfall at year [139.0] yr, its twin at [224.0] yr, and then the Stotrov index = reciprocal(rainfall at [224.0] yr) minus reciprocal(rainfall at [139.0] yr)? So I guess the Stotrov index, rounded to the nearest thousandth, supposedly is -0.017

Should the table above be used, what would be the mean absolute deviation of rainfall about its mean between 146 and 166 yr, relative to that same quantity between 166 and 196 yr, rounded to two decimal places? 0.40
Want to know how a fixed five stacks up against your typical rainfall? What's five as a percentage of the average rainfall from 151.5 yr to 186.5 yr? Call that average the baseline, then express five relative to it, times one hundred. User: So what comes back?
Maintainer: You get 38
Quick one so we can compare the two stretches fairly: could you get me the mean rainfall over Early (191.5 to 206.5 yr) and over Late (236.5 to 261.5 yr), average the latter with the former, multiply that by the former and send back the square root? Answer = 15.0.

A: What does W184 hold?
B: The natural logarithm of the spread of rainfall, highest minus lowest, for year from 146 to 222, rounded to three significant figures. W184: 1.68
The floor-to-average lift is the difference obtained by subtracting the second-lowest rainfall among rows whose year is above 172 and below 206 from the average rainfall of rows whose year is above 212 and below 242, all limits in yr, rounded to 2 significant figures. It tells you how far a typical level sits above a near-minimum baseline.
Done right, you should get 2.1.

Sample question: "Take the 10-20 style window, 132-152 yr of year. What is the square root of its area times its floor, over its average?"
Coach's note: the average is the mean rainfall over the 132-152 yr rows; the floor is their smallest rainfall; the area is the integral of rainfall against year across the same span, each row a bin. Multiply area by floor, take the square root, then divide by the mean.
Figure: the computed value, 4.2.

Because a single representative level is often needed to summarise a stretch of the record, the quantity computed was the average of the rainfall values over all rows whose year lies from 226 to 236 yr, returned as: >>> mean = 16.2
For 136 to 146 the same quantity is 13.3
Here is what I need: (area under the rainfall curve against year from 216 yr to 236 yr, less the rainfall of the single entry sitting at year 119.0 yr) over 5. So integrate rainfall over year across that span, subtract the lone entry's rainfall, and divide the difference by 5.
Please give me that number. 61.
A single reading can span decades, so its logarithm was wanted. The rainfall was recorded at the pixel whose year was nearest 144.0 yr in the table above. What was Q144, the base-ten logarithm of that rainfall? 1.12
